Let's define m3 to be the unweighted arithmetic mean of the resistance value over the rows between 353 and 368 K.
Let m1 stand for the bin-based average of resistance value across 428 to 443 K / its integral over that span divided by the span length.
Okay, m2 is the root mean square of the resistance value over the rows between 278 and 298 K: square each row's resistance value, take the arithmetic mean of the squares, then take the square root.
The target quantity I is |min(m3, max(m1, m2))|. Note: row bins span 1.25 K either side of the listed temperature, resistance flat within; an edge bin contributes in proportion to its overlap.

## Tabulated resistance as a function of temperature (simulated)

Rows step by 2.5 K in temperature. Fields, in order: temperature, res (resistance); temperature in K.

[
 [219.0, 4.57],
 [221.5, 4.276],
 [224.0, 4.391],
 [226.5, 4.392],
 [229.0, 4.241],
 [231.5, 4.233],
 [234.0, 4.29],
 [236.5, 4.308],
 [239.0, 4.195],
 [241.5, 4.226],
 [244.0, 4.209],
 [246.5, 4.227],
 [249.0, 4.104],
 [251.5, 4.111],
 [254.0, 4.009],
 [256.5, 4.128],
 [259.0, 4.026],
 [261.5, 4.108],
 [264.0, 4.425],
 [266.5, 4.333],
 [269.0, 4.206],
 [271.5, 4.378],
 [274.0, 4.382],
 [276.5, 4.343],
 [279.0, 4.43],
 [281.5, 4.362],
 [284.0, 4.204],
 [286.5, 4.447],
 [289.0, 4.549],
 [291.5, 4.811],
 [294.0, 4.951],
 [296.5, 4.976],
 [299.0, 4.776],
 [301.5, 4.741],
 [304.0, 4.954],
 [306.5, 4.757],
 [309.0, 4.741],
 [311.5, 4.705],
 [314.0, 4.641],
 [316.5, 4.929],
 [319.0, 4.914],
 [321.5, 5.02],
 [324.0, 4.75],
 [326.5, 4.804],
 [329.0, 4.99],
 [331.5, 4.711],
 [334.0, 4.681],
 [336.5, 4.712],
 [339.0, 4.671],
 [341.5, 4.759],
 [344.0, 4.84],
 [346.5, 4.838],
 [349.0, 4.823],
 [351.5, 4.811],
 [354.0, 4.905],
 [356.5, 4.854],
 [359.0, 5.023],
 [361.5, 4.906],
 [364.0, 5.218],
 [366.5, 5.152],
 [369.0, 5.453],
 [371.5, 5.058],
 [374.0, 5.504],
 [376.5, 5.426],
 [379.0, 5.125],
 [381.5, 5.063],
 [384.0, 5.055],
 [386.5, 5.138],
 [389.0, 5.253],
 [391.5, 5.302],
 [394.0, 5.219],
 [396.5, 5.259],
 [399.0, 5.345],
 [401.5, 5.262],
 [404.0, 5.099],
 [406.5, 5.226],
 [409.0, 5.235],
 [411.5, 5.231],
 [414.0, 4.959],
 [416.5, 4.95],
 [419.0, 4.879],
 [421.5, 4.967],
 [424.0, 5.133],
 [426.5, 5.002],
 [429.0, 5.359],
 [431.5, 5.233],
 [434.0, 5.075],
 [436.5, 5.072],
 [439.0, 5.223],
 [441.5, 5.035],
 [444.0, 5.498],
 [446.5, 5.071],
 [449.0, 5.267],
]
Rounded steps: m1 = 5.17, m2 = 4.60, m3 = 5.0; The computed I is 5.0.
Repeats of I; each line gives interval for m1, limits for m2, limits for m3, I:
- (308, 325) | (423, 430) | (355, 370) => 5.1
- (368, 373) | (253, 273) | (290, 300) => 4.9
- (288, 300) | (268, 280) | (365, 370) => 4.8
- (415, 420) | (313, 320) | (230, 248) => 4.2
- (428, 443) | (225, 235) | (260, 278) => 4.3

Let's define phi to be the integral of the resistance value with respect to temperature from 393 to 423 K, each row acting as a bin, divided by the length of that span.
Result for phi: 5.14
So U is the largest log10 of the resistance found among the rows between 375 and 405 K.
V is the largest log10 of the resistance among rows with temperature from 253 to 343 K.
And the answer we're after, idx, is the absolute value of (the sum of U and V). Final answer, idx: 1.44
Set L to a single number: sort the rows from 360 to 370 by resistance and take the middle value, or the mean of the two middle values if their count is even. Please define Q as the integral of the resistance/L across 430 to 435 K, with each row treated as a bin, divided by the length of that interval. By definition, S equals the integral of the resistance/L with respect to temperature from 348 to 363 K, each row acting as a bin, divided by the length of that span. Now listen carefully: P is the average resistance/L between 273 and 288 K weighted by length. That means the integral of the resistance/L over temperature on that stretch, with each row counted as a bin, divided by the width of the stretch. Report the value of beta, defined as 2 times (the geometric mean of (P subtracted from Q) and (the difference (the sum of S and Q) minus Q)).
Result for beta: 0.8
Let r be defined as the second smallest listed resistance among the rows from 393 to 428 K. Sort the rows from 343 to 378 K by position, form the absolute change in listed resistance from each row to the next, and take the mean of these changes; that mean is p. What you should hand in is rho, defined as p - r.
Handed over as -4.8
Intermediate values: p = 0.158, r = 4.95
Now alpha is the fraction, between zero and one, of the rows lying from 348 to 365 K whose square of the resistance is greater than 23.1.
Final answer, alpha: 1.0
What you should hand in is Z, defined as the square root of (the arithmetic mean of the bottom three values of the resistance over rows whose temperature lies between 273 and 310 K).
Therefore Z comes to 2.07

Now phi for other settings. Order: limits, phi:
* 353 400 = 5.17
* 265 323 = 4.63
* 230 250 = 4.23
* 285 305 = 4.77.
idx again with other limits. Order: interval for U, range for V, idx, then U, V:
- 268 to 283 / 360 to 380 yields 1.39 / 0.65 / 0.74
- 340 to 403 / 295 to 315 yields 1.44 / 0.74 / 0.70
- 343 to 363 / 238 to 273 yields 1.35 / 0.70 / 0.65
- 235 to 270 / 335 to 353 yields 1.33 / 0.65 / 0.68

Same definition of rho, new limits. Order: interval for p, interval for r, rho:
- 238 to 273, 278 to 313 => -4.3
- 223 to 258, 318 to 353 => -4.6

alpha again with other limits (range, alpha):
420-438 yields 1.0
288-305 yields 0.6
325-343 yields 0.1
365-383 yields 1.0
